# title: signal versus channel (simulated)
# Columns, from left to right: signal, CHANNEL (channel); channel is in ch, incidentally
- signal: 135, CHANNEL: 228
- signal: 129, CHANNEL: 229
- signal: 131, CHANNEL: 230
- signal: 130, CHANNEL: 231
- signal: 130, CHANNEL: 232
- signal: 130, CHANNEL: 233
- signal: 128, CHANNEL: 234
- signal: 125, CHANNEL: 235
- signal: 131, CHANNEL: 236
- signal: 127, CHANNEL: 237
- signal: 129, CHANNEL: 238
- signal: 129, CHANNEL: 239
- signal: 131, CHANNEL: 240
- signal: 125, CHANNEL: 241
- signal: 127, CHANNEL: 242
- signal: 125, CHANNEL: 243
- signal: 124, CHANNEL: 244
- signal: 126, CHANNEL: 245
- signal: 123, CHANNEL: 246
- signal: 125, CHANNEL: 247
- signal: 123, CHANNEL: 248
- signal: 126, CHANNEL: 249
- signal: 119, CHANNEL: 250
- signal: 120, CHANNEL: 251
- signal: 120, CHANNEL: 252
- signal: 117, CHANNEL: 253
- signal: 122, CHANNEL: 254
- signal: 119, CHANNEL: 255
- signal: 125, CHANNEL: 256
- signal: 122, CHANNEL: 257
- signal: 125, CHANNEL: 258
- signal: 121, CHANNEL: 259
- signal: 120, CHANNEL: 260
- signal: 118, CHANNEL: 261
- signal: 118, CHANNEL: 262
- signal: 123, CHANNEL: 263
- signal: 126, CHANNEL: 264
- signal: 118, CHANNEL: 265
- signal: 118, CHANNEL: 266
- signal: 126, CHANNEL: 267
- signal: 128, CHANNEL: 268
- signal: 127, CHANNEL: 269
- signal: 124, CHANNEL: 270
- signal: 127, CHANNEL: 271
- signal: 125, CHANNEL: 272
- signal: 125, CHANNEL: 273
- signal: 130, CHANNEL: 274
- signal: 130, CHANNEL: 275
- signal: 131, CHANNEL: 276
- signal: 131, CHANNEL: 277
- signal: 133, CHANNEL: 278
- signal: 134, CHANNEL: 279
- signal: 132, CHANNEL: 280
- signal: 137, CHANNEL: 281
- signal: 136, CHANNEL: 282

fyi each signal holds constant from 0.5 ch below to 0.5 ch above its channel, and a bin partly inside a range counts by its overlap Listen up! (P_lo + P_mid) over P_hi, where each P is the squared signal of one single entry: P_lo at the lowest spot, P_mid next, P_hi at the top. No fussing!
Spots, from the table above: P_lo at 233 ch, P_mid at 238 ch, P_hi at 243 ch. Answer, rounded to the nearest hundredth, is 2.15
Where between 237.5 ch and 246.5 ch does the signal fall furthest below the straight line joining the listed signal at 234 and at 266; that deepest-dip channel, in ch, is 246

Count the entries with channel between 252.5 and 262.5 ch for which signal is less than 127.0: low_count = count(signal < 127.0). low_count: 10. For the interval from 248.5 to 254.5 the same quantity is 6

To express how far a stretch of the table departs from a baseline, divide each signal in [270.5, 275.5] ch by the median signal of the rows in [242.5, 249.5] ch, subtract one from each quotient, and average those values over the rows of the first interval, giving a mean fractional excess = 0.019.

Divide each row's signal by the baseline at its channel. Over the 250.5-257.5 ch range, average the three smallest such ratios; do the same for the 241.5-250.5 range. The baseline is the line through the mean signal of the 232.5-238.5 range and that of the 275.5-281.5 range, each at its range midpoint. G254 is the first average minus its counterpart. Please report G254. -0.03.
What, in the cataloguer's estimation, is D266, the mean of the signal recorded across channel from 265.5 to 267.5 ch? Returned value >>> 122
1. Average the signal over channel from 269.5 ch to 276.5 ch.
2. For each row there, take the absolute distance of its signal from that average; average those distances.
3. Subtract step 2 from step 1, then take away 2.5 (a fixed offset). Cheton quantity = 122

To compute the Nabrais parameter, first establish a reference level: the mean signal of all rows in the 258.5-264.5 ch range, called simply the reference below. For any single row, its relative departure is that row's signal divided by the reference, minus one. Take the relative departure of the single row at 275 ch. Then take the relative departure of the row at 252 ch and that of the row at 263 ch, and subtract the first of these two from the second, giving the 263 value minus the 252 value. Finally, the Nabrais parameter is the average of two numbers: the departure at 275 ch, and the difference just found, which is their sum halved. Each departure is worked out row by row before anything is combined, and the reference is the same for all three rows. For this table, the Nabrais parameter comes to 0.050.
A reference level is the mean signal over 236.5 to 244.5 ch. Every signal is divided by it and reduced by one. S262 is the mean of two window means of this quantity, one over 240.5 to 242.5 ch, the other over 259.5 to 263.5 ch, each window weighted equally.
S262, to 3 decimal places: -0.033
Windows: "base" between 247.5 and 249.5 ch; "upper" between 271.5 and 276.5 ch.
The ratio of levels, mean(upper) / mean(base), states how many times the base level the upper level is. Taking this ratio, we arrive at 1.03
